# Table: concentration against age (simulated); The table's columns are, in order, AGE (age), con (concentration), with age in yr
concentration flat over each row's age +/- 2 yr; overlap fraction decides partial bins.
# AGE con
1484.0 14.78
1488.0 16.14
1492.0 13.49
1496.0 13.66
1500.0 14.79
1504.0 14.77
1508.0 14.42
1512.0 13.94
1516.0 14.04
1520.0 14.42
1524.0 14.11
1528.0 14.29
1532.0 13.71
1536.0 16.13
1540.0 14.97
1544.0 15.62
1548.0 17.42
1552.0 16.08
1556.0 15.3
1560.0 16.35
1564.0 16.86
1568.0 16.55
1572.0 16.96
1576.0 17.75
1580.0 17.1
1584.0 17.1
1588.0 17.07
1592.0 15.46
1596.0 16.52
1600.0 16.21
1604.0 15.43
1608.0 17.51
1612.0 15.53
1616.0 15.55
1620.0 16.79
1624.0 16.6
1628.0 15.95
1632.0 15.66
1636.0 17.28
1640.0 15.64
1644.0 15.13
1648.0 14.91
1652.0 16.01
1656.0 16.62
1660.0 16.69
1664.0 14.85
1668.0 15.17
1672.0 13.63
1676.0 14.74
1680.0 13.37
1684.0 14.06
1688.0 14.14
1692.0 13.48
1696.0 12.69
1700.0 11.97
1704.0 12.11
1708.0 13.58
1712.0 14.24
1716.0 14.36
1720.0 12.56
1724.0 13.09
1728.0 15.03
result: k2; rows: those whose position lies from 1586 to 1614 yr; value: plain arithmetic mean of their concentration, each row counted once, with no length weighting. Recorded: 16.2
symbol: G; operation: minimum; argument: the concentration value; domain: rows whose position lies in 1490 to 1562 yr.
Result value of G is 13.49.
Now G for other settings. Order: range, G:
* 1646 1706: 11.97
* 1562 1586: 16.55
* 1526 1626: 13.71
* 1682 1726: 11.97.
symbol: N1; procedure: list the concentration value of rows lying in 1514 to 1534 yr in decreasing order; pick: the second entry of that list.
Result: 14.29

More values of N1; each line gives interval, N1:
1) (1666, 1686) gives 14.74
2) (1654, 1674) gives 16.62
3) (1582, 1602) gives 17.07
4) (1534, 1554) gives 16.13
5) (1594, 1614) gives 16.52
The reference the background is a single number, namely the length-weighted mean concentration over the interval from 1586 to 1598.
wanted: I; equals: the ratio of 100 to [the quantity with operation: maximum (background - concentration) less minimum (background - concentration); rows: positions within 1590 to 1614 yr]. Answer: 48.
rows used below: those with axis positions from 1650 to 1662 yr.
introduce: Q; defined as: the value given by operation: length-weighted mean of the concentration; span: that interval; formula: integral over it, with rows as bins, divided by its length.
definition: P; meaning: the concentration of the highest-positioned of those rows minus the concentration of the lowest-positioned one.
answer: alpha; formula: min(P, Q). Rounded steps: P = 0.7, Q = 16.4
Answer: 0.7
